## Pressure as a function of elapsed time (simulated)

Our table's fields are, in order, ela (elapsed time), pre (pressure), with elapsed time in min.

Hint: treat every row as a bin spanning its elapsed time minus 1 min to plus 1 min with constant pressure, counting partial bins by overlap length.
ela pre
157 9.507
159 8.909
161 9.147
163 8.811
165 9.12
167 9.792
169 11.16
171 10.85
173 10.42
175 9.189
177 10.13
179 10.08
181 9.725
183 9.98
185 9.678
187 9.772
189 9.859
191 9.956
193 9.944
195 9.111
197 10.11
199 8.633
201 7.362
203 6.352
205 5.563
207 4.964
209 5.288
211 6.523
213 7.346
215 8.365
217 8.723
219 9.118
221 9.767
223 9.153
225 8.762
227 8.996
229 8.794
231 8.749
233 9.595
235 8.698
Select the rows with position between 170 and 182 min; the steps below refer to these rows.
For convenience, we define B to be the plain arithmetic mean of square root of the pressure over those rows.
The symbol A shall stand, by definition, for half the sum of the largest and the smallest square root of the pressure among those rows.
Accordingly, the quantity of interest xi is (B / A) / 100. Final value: 0.0100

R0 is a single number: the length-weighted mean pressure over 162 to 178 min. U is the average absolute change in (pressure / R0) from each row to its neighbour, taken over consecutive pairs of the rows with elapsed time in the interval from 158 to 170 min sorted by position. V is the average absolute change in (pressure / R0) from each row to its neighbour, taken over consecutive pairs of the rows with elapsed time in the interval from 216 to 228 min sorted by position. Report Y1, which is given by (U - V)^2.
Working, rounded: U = 0.059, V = 0.046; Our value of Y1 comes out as 0.0002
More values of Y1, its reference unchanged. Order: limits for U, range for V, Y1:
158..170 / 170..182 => 0.0000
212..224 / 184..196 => 0.0015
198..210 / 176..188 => 0.0035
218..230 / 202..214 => 0.0011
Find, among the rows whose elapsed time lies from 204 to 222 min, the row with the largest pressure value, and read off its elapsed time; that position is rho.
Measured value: 221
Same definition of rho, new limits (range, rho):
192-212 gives 197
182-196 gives 183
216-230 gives 221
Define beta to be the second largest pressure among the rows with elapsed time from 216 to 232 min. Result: 9.153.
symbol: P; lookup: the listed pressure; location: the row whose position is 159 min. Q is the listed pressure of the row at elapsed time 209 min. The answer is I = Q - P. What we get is -3.6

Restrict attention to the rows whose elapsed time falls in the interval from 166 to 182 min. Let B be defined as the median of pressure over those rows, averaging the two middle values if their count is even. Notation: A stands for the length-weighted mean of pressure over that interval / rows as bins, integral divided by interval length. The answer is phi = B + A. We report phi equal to 20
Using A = 10.2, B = 10.1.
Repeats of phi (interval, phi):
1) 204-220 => 14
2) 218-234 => 18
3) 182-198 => 20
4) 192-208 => 16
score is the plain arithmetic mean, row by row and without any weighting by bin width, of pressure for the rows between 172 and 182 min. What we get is 9.9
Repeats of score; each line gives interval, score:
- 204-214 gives 5.9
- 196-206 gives 7.6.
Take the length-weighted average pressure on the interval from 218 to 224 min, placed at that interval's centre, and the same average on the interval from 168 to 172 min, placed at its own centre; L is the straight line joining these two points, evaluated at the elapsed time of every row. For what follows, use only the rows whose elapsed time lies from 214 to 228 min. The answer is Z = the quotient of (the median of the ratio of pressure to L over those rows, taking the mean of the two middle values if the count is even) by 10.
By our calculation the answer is 0.097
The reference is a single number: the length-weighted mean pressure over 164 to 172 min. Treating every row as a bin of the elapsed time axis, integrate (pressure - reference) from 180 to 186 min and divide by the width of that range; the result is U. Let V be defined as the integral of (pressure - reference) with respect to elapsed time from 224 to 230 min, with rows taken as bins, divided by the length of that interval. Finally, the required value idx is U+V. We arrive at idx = -1.8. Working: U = -0.4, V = -1.4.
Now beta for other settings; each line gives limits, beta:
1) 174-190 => 10.08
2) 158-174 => 10.85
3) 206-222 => 9.118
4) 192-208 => 9.944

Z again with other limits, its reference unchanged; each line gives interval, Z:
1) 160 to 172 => 0.085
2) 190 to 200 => 0.096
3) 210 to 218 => 0.082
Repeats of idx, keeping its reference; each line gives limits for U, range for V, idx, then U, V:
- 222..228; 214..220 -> -2.8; -1.3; -1.5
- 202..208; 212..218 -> -6.7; -4.6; -2.1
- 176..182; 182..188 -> -0.7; -0.3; -0.4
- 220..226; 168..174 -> -0.4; -1.0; 0.6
